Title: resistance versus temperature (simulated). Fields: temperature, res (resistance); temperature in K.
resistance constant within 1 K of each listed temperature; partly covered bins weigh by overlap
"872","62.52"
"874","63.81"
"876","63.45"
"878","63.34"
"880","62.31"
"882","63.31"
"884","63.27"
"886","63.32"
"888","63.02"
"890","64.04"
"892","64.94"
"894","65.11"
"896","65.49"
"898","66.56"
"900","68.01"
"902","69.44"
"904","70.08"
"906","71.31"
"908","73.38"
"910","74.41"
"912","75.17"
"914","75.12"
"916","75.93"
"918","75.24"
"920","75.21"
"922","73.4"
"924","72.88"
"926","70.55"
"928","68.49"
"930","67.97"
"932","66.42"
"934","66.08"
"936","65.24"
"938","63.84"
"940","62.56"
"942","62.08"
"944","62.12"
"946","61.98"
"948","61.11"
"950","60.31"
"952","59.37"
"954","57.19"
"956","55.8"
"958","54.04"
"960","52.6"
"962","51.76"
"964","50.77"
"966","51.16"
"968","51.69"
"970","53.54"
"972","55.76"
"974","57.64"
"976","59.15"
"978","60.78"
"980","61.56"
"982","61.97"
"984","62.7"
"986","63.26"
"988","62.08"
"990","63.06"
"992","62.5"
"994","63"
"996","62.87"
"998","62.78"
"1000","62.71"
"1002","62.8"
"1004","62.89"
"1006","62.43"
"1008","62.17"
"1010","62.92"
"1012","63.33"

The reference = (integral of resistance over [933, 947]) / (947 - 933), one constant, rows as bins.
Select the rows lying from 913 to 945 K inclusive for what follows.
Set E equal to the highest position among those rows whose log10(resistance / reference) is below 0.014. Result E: 944 K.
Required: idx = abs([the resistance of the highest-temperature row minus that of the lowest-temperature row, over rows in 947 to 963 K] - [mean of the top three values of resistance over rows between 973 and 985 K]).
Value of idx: 71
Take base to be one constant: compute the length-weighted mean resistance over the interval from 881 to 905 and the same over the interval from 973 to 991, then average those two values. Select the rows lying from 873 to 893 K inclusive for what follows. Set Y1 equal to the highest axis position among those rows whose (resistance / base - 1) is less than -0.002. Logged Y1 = 888 K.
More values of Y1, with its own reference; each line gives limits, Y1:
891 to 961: 960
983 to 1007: 1006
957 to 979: 978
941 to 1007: 1006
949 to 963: 962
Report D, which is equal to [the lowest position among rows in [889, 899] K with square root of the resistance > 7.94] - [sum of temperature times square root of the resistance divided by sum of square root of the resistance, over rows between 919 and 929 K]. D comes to -34.0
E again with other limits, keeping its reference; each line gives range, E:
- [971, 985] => 984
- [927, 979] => 978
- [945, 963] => 962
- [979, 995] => 994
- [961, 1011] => 1010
